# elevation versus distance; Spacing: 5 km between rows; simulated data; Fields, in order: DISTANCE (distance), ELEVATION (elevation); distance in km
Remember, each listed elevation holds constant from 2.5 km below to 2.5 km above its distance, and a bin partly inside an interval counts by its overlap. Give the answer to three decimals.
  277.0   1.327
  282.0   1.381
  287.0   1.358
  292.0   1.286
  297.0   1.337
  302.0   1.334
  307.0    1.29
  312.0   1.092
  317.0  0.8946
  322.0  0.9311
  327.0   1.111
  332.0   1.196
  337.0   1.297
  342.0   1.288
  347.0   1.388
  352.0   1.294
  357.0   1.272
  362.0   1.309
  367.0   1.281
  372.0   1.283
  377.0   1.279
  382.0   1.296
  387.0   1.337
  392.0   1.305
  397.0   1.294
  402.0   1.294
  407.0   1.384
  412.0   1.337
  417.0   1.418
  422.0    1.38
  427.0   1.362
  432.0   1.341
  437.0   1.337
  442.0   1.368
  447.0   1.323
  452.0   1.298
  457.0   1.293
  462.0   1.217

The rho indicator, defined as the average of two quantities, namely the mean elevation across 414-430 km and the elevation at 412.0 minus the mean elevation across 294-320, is 0.767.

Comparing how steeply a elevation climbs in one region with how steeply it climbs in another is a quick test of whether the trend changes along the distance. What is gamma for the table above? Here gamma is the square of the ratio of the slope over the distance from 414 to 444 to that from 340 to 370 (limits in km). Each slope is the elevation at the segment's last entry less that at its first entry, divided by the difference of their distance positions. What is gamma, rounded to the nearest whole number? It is 51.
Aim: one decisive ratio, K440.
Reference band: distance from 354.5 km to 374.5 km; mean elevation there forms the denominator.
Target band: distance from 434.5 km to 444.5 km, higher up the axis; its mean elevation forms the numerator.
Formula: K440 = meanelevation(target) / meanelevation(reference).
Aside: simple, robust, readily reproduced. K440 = 1.05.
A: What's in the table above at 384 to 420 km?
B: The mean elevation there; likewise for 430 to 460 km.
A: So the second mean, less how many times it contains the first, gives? 0.335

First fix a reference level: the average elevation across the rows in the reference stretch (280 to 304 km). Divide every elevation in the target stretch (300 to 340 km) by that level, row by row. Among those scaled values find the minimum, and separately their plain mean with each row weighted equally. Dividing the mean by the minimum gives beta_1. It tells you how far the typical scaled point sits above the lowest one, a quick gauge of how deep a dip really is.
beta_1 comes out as 1.28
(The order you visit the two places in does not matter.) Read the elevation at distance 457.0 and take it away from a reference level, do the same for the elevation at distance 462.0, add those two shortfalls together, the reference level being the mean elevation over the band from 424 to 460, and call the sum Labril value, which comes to 0.15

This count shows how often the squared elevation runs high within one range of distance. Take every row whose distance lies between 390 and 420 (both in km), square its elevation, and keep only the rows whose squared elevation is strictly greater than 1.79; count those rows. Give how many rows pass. 2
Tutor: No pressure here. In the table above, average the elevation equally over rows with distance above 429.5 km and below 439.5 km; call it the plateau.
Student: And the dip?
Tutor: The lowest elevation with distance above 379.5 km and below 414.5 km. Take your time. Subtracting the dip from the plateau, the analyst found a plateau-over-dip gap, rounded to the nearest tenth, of 0.0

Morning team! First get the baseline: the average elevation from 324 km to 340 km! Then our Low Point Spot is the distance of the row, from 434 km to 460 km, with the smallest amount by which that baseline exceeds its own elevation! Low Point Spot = 442.0 km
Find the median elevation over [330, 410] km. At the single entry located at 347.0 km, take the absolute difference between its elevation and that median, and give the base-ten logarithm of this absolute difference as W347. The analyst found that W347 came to -1.0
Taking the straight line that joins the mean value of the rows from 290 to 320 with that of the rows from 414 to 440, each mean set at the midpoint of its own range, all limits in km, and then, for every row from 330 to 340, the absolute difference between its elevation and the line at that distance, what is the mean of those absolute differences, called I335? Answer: 0.047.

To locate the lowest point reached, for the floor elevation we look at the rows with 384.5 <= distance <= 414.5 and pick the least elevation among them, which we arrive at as 1.294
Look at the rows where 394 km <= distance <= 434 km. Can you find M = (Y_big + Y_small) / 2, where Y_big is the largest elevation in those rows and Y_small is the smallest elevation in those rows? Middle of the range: 1.36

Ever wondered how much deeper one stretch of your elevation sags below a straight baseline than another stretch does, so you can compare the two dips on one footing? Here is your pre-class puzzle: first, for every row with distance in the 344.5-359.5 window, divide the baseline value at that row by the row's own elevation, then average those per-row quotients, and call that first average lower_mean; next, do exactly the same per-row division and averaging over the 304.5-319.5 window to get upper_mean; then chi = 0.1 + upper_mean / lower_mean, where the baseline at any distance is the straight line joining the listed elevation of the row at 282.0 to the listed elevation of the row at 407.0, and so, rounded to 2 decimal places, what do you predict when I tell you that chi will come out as 1.33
